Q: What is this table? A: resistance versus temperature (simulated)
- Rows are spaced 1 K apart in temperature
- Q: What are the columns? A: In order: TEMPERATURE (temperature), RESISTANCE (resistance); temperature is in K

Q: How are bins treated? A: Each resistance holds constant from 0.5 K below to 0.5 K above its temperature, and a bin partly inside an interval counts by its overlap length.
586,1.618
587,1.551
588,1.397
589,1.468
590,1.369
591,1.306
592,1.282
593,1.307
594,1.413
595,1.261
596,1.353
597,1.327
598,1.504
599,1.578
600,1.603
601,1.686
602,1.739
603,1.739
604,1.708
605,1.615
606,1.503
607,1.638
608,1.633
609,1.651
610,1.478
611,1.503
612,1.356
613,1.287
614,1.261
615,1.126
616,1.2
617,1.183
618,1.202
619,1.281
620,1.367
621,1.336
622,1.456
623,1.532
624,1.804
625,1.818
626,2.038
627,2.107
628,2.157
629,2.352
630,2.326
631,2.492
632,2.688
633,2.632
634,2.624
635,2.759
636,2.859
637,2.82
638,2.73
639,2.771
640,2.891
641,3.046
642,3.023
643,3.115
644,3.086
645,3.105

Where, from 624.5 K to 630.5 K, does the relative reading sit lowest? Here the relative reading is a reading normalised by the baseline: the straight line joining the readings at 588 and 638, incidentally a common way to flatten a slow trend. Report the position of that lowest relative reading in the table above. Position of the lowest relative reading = 625 K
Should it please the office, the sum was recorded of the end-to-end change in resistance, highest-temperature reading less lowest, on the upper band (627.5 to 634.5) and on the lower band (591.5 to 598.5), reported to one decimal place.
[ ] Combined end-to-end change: 0.7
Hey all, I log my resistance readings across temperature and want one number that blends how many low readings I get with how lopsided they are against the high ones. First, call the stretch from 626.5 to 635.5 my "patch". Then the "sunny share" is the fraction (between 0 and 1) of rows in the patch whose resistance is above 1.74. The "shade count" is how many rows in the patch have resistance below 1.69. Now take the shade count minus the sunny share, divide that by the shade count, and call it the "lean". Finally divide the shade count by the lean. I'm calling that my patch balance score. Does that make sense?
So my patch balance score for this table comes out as 0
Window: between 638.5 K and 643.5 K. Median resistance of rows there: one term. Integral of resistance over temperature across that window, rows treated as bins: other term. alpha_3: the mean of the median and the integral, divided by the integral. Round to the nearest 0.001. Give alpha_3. 0.602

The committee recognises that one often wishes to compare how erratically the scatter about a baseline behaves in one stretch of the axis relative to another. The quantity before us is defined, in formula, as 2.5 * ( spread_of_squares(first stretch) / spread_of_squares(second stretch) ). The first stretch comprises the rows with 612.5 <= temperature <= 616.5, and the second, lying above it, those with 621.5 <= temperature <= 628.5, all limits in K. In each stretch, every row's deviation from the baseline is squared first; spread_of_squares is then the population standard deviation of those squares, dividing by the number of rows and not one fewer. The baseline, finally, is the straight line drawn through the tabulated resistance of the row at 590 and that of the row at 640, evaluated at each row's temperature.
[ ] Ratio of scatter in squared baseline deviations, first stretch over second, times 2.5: 1.6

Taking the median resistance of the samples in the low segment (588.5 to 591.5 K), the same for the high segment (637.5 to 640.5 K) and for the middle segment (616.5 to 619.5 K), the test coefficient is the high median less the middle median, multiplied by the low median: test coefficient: 2.1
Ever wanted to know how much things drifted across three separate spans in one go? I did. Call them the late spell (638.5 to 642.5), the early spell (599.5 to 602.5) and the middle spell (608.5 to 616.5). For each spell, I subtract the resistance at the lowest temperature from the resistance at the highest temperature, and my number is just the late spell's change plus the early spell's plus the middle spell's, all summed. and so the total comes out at -0.1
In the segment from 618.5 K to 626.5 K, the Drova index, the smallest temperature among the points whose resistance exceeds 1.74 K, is 624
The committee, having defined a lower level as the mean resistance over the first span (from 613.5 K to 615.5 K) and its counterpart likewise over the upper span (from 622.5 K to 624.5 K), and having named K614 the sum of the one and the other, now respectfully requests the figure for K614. 2.86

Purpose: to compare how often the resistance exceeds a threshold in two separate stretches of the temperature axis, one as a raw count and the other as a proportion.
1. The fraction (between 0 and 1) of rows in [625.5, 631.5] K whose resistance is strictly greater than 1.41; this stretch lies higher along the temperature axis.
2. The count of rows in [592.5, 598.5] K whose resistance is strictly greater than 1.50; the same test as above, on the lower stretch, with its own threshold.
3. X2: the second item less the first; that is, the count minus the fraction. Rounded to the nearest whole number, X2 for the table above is 0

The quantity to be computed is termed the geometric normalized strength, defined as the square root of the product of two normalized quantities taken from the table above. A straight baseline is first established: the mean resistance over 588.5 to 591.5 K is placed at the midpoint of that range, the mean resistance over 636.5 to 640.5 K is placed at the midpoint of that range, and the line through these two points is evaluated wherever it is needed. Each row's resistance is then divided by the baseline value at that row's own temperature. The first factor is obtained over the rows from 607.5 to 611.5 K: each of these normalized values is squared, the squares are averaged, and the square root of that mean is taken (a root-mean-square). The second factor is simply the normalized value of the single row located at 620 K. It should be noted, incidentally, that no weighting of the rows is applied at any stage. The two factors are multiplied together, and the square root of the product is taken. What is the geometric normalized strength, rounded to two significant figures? 0.70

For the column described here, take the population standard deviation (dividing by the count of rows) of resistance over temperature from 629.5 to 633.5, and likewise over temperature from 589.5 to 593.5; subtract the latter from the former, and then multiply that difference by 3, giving 0.32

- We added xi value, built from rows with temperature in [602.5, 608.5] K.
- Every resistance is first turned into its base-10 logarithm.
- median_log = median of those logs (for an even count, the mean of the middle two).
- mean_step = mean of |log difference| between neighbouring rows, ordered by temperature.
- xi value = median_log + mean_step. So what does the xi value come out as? 0.23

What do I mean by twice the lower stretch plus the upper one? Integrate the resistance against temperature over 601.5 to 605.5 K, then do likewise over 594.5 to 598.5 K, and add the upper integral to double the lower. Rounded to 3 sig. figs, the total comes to 17.7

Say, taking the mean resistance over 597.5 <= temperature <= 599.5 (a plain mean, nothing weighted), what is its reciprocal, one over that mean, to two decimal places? 0.65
